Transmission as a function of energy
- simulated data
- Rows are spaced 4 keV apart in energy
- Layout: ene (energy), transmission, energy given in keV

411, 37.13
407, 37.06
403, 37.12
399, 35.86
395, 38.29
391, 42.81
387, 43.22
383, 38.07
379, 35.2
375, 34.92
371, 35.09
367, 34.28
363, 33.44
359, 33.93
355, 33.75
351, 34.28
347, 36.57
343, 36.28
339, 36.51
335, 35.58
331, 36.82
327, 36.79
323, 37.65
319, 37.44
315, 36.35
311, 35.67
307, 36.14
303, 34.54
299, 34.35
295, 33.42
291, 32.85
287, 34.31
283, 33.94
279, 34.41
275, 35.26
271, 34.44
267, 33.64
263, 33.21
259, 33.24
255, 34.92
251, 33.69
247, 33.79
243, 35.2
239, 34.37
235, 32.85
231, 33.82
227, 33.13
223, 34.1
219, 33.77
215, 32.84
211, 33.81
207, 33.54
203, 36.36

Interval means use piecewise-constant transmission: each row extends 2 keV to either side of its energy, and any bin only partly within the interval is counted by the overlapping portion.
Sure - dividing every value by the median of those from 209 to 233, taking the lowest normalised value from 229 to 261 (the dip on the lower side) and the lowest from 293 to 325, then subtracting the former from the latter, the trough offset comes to 0.017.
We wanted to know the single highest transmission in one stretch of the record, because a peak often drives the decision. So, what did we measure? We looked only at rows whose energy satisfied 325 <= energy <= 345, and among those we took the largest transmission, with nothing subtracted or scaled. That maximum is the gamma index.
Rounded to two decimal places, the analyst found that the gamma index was 36.82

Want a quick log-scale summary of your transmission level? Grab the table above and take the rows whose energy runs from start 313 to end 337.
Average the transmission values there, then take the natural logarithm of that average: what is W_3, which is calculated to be 3.60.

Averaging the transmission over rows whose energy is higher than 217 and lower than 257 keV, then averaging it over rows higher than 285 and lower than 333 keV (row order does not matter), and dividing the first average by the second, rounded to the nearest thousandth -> 0.956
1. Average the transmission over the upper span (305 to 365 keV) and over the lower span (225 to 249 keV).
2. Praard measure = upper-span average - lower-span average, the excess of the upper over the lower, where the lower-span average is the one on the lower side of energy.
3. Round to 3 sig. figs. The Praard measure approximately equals 1.95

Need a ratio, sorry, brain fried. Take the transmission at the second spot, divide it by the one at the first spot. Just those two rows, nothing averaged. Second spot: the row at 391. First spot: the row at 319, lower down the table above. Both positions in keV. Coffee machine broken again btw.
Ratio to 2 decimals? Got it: 1.14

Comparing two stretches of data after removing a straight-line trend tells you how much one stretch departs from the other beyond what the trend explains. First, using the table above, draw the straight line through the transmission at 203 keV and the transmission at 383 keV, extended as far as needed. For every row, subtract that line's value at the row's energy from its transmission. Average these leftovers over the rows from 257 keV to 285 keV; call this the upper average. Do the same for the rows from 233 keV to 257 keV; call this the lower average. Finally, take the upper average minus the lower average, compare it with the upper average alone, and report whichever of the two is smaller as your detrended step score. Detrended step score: -3.0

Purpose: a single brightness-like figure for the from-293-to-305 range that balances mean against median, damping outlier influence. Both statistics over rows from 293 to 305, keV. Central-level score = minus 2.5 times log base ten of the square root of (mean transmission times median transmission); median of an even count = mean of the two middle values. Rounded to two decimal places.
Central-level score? -3.84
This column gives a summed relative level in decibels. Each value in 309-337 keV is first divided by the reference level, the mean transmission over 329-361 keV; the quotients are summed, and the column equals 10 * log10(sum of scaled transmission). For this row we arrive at 8.6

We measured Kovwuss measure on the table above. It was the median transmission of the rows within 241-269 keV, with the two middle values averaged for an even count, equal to 33.7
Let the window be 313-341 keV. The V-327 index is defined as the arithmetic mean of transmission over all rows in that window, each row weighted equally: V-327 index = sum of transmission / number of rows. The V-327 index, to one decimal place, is 36.7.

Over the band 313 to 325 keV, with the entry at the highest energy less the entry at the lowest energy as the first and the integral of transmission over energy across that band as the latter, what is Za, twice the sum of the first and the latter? 894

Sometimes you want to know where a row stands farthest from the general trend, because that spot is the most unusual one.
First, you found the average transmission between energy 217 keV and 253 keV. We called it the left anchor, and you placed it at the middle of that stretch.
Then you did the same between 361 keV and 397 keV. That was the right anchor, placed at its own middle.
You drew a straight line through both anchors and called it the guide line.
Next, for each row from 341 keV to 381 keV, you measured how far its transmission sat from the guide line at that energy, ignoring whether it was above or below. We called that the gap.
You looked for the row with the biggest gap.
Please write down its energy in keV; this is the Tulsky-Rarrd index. 363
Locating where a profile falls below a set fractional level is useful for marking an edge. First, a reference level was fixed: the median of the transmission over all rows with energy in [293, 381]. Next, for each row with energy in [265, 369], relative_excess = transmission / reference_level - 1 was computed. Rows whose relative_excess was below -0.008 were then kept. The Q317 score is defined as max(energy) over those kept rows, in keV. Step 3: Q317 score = 367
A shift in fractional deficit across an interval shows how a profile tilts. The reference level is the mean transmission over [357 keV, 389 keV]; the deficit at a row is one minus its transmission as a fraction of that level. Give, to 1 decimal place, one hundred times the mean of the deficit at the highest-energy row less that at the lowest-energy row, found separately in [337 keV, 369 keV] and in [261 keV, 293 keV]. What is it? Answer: 3.6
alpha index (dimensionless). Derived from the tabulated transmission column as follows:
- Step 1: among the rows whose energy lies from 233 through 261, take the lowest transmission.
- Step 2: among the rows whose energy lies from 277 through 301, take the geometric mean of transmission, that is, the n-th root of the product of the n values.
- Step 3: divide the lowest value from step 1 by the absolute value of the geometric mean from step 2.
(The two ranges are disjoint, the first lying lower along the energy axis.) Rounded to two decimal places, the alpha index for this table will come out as 0.97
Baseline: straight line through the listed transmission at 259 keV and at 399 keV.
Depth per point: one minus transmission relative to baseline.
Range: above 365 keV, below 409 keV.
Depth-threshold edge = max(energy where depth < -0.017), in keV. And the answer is 407 keV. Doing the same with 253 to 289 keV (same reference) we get 279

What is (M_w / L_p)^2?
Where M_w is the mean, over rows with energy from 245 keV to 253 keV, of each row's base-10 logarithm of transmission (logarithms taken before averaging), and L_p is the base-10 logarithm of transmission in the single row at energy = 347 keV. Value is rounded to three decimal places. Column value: 0.956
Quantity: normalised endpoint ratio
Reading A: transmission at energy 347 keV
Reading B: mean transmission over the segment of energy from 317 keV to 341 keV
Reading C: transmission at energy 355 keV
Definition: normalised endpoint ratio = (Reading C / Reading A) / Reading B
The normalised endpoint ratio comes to 0.0251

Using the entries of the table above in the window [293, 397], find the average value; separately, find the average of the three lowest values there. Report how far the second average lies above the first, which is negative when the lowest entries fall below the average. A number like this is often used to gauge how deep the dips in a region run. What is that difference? -2.7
